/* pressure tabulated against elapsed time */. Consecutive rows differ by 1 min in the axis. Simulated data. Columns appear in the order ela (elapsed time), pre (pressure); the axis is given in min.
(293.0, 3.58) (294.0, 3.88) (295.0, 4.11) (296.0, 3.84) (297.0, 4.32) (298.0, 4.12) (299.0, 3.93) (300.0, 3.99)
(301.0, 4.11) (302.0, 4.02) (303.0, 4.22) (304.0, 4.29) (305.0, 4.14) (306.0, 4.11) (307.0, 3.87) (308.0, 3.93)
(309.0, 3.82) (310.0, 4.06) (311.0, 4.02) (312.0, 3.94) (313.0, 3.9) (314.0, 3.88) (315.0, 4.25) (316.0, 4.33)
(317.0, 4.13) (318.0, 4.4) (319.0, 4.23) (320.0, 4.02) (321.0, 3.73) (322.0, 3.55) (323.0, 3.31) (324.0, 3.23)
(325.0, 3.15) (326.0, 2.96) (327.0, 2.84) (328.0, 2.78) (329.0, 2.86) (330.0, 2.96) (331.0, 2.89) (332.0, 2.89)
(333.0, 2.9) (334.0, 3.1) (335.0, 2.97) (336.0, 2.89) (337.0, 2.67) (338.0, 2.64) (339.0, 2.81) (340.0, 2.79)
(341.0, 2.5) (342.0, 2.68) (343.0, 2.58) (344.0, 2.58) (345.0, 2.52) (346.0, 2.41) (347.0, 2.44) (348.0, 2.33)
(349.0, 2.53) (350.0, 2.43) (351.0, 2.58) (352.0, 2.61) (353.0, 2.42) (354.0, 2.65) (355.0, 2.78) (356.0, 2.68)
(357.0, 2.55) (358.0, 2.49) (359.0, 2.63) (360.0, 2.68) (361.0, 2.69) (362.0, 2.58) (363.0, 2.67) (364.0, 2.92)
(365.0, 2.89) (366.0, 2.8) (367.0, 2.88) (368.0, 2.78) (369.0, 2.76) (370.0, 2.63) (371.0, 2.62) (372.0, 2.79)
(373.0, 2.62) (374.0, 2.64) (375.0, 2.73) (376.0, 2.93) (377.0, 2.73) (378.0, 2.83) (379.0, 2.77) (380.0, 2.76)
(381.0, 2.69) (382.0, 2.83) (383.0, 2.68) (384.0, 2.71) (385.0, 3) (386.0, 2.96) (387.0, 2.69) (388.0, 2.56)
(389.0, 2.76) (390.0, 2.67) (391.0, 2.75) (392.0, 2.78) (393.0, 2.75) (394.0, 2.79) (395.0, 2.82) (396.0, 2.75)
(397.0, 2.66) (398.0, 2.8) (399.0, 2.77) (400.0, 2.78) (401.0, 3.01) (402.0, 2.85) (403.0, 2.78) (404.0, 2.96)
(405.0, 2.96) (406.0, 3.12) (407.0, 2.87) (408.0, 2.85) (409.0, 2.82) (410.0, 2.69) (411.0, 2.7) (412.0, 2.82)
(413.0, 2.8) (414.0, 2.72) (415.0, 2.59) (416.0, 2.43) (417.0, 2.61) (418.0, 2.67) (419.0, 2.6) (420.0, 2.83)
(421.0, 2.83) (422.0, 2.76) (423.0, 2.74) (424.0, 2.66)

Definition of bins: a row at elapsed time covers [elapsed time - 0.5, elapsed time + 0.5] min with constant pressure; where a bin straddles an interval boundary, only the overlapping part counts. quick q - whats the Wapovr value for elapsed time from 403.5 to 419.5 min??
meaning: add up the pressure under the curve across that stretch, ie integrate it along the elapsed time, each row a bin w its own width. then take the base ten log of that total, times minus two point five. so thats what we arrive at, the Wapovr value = -4.11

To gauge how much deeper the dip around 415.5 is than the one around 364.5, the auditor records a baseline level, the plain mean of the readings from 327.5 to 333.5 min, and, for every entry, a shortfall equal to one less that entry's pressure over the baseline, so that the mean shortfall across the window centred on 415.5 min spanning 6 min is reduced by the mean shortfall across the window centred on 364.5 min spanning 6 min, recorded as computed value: 0.05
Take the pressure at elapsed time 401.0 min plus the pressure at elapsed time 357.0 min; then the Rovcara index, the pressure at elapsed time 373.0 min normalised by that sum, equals 0.471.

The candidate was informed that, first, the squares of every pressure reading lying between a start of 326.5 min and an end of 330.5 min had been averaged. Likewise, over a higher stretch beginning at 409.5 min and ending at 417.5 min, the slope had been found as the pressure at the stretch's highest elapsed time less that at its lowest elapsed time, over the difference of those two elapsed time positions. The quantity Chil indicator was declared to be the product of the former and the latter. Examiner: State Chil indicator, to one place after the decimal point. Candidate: -0.1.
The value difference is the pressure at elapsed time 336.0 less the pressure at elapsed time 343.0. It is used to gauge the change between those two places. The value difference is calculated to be 0.31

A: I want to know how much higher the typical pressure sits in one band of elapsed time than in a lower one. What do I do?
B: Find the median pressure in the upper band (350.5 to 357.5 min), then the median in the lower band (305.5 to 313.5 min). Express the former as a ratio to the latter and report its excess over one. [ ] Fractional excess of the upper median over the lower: -0.34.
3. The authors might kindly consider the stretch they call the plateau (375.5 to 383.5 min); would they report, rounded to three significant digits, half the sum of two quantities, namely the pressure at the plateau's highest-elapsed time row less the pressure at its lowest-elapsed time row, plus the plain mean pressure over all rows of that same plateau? 1.26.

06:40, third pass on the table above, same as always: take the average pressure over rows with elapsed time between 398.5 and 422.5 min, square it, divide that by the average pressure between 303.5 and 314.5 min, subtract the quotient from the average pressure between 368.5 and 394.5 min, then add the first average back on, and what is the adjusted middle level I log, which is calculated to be 3.59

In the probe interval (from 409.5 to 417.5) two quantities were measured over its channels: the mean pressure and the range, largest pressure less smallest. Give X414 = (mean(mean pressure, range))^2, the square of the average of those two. 2.3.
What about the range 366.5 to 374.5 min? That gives 2.2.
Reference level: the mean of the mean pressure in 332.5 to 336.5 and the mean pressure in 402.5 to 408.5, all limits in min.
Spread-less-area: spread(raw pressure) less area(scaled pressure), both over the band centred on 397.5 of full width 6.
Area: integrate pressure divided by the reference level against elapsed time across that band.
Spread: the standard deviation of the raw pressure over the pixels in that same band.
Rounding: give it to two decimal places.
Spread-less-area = -5.58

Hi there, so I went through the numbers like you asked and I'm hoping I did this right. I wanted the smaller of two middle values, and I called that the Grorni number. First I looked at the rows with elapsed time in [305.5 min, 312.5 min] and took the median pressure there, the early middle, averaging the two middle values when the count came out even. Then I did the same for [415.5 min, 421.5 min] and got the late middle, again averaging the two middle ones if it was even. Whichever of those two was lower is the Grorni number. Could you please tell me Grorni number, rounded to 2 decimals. 2.64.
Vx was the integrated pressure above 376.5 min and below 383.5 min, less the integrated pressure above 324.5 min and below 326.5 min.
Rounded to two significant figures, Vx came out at 13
